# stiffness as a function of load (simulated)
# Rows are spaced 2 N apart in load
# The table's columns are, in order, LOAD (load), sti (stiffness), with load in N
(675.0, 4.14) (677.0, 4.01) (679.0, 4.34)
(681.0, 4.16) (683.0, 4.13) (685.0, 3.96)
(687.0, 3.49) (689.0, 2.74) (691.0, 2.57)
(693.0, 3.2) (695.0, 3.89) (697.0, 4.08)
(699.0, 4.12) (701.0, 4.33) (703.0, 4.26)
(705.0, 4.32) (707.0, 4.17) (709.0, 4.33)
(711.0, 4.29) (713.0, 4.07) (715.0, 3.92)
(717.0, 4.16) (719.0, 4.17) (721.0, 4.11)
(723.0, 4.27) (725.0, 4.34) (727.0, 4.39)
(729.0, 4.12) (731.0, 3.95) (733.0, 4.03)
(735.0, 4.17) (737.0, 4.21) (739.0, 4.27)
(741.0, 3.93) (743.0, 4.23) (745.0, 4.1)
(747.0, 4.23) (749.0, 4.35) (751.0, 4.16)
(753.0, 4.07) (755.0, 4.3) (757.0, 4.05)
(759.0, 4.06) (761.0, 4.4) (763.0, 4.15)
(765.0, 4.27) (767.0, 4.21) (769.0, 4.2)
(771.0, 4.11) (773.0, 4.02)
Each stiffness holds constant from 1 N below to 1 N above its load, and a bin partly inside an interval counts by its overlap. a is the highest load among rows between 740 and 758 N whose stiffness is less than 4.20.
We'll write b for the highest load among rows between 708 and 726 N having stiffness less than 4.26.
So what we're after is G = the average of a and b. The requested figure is 739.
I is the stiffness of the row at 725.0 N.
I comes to 4.34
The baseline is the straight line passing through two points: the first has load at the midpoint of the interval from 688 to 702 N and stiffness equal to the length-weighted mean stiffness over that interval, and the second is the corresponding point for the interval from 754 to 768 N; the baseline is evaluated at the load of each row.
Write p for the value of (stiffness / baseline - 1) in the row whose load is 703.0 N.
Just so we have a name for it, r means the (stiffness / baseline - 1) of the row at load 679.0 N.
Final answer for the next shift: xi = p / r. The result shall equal 0.6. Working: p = 0.17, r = 0.27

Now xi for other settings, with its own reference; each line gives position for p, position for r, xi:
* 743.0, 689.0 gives -0.2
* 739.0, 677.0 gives 0.4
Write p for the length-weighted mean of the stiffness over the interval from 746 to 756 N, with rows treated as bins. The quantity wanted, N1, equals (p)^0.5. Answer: 2.05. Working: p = 4.22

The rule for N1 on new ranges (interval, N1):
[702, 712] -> 2.07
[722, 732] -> 2.05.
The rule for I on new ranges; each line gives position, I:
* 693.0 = 3.2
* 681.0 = 4.16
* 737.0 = 4.21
